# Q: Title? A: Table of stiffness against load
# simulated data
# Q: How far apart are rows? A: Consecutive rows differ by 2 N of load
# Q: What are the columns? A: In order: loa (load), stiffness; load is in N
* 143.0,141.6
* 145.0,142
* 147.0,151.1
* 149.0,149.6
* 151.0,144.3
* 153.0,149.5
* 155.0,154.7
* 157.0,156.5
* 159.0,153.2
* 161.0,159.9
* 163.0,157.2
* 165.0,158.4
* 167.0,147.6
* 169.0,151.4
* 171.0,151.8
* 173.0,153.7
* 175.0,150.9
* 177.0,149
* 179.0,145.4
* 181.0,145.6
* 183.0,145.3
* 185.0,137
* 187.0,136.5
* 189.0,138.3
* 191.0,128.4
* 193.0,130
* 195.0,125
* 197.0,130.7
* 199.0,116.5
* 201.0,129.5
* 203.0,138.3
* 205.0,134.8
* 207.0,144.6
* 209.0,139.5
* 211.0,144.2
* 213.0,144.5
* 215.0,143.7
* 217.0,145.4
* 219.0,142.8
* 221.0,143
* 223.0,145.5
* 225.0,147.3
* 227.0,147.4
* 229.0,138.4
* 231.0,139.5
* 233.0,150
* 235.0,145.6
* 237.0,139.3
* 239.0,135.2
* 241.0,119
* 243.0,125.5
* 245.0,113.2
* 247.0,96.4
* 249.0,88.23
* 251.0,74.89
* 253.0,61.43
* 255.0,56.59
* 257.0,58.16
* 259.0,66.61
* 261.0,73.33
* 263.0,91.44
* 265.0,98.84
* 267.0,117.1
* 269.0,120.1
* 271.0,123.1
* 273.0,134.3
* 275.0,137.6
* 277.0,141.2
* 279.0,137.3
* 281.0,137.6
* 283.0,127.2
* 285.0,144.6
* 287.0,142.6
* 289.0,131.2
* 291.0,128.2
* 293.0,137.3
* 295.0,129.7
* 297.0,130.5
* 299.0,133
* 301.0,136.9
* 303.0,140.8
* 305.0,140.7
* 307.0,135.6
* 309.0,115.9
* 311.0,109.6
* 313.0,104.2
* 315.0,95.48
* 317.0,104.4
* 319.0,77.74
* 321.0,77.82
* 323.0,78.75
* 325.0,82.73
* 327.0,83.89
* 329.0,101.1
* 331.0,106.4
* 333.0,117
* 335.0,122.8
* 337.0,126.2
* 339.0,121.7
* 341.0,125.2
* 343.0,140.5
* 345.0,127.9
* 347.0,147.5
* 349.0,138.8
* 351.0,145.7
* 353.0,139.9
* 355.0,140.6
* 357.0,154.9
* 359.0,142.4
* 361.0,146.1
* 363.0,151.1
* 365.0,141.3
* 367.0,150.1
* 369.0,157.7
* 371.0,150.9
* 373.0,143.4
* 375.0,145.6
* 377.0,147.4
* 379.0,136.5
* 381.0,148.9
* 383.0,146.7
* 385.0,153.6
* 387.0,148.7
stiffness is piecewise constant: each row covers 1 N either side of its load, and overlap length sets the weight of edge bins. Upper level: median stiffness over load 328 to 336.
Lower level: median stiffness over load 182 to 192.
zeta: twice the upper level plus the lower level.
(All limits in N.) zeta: 360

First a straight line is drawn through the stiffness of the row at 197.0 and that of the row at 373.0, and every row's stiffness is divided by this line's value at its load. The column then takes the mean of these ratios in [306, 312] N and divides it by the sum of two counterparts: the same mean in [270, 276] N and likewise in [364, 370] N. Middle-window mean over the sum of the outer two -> 0.43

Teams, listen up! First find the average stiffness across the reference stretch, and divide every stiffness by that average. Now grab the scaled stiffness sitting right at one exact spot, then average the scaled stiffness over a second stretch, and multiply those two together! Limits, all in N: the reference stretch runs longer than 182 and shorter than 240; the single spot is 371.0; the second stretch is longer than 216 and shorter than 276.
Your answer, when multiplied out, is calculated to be 0.91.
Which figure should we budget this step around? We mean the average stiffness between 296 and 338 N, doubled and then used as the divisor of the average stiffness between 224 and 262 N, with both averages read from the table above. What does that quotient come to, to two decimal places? 0.49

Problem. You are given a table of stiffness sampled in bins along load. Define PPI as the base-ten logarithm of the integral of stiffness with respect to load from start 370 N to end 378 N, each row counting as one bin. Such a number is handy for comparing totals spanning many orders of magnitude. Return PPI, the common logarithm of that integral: 3.07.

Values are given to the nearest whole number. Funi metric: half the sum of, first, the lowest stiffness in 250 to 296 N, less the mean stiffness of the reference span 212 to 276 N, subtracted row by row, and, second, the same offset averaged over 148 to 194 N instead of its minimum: -16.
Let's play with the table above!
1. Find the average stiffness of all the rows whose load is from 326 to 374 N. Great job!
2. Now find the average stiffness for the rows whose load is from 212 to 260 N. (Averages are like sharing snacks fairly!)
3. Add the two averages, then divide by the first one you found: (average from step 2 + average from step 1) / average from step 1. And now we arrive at 1.89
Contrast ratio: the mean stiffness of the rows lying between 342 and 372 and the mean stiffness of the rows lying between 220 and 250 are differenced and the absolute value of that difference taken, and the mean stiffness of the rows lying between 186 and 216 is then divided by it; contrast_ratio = 10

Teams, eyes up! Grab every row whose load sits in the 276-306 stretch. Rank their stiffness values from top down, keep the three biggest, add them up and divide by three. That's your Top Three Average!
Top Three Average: 143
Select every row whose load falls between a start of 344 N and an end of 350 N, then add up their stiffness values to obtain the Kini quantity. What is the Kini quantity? 414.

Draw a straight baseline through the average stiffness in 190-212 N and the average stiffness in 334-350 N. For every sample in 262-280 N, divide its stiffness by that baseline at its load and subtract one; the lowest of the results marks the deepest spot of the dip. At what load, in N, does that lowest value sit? 263.0 N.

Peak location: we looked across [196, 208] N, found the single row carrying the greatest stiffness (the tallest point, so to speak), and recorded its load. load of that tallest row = 207.0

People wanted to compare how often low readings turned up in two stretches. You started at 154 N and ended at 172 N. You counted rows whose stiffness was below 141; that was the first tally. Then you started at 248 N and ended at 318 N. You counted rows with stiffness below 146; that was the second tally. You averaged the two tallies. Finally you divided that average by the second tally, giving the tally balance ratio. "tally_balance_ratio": 0.50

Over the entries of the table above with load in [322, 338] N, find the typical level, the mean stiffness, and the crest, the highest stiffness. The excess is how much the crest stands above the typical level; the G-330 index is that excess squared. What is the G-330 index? 568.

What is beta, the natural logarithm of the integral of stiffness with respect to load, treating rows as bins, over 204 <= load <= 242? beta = 8.59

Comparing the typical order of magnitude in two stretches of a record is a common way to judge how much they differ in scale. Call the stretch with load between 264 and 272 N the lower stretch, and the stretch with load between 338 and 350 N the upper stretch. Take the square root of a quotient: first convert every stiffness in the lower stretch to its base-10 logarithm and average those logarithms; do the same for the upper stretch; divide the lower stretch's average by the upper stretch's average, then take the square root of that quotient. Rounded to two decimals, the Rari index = 0.98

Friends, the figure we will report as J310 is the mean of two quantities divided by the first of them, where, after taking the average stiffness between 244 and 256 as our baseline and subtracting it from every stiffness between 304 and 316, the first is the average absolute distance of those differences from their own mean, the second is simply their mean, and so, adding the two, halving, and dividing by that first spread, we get 2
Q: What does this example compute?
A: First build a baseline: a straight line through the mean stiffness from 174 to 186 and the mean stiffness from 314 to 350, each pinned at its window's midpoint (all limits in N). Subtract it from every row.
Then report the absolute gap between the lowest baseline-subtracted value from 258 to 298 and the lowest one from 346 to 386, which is 93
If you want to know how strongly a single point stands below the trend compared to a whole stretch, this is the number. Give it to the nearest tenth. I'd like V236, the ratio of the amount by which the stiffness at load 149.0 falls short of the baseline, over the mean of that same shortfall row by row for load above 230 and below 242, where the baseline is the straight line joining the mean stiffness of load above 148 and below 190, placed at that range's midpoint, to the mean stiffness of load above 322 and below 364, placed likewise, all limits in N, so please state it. 1.1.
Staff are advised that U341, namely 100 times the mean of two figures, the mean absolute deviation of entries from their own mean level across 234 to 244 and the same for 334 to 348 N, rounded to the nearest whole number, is 819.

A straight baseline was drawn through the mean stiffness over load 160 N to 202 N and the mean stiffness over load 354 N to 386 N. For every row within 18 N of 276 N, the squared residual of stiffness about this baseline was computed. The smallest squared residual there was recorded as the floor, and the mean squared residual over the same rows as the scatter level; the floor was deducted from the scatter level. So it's 1054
